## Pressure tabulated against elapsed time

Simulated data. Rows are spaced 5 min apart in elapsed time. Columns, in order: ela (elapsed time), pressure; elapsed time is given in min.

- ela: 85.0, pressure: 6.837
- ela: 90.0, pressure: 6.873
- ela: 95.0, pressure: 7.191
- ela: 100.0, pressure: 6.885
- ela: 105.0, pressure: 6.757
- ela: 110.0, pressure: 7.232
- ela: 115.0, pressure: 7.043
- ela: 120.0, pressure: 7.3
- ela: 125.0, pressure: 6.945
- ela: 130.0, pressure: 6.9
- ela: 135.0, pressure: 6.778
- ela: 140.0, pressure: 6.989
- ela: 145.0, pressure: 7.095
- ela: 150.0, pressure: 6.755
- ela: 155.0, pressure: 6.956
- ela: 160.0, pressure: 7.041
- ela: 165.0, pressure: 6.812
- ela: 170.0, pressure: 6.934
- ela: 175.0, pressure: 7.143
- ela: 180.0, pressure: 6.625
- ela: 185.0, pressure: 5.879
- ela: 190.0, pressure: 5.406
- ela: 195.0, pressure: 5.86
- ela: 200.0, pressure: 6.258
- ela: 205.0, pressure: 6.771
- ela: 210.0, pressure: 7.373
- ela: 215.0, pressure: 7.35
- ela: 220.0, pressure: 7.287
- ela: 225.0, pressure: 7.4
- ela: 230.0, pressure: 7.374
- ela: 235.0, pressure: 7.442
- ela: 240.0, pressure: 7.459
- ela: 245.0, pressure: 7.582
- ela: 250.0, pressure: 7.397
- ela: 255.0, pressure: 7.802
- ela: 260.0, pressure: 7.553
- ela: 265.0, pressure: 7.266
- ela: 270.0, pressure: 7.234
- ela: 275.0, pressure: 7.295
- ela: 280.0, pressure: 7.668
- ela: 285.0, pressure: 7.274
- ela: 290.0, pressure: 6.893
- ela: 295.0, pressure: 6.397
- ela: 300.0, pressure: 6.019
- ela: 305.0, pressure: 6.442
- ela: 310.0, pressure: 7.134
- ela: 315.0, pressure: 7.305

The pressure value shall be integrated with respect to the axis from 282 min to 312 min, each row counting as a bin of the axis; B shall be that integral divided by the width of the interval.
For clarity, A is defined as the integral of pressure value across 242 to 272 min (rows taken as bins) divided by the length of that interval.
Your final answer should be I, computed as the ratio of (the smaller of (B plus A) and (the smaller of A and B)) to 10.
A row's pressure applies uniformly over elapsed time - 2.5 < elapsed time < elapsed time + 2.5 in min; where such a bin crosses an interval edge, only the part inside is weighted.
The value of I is 0.67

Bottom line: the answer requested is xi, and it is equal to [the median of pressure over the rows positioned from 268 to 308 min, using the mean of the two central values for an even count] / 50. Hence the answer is 0.141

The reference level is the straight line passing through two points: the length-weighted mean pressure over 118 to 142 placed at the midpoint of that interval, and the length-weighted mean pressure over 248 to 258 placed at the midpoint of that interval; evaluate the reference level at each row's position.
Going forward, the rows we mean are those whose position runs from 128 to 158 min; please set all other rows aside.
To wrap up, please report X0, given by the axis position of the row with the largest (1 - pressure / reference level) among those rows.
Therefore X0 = 150.0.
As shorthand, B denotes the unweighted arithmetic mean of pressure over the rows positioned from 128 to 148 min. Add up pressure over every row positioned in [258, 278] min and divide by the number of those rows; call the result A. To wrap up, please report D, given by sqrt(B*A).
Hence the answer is 7.14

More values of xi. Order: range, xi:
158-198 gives 0.134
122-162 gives 0.139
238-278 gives 0.149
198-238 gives 0.147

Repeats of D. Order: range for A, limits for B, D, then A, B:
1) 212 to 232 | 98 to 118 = 7.16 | 7.35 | 6.98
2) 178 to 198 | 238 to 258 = 6.70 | 5.94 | 7.56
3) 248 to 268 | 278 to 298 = 7.28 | 7.50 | 7.06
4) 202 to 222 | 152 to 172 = 7.06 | 7.20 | 6.94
